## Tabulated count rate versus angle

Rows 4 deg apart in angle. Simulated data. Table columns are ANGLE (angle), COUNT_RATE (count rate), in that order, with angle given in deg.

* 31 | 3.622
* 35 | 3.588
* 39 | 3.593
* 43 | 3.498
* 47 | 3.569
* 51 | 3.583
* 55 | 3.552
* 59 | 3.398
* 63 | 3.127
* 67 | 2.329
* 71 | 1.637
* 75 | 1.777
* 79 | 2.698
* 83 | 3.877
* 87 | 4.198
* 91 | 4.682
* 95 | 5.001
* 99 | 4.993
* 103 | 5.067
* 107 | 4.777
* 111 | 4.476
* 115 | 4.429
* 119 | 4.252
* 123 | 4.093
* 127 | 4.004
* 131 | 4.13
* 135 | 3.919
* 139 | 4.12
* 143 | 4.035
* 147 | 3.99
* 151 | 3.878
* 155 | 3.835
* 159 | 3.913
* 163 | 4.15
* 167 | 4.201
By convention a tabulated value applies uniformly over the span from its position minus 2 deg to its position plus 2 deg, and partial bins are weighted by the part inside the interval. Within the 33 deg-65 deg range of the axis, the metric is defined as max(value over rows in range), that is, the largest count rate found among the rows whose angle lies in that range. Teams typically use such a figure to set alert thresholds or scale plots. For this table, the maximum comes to 3.593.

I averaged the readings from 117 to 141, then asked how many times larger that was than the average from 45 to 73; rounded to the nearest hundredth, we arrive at 1.35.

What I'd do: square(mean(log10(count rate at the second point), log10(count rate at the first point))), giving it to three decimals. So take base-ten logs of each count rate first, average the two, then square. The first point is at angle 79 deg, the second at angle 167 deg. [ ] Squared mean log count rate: 0.278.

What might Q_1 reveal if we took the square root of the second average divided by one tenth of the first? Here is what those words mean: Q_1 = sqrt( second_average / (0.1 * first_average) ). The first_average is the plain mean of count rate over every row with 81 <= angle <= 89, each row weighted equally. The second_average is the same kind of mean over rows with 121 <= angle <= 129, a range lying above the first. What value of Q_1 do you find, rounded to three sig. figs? 3.17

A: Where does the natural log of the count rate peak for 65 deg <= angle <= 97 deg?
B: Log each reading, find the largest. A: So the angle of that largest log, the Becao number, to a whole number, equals 95 deg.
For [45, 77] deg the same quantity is 51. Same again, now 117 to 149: 119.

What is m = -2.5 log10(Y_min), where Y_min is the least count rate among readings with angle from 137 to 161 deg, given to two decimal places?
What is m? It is -1.46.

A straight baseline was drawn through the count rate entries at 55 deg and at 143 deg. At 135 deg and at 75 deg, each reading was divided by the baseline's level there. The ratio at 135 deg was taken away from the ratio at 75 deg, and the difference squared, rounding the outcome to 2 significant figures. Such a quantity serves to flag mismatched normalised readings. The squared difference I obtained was 0.25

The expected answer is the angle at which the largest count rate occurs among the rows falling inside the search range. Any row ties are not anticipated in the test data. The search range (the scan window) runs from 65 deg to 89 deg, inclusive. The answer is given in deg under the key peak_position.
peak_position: 87 deg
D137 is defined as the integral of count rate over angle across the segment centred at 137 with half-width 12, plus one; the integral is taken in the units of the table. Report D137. 98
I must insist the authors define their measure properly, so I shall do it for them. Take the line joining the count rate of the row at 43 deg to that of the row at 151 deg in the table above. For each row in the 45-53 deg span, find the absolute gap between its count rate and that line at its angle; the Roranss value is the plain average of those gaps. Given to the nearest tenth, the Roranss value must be 0.1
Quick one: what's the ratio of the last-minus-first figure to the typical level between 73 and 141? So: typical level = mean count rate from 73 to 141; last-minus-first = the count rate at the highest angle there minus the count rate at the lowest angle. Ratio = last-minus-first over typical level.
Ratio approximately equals 0.57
